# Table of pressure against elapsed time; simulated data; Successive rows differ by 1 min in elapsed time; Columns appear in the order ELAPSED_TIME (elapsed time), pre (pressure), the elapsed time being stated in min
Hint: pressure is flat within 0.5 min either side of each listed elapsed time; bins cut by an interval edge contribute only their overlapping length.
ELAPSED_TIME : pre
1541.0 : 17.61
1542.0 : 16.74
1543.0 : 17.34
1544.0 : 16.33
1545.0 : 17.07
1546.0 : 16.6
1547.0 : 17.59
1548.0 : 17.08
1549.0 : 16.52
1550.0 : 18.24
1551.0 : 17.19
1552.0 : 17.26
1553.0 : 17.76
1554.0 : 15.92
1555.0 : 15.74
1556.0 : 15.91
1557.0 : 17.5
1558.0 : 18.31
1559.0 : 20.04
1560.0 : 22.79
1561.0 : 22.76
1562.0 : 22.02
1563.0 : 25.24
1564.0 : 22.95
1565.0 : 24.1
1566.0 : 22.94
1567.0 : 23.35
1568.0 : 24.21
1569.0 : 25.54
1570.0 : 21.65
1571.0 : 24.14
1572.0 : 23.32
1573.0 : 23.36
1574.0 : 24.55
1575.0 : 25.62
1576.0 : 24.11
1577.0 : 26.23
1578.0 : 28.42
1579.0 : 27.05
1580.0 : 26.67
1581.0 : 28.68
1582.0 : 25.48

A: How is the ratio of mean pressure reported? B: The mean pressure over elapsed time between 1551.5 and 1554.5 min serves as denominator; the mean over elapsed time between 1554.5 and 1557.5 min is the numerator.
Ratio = 1.0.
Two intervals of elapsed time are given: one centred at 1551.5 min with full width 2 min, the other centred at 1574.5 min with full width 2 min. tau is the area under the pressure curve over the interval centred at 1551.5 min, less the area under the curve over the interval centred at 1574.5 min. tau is -16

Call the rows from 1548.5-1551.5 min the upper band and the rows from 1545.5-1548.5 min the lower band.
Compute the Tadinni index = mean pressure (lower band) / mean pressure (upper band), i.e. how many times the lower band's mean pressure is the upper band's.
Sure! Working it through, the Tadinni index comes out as 0.99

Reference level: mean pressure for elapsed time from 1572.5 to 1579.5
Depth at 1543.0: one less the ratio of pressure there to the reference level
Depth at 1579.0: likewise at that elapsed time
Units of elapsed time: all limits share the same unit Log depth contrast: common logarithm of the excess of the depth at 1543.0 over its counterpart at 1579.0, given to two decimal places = -0.42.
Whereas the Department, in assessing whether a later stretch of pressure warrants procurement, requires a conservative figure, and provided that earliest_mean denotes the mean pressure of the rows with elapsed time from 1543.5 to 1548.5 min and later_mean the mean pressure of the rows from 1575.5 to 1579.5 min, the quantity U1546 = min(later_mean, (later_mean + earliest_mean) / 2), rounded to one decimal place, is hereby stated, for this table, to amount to 21.7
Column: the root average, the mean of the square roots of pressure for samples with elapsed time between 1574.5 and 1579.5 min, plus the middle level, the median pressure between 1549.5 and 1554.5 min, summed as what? 22.4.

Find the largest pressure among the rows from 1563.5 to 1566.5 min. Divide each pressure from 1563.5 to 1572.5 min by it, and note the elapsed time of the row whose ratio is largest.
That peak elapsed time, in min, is 1569.0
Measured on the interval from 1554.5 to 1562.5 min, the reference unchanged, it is 1560.0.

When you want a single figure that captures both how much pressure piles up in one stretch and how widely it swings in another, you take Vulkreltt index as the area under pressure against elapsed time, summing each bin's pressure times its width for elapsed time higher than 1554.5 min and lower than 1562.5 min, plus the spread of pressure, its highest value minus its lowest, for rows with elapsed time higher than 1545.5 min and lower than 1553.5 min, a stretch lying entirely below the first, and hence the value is 157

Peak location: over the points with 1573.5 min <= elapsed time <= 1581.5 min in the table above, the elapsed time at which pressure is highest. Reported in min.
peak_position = 1581.0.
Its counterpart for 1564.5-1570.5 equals 1569.0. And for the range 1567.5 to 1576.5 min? 1575.0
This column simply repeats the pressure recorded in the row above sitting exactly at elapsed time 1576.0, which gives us 24.11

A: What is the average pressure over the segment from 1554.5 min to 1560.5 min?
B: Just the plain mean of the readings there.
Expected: 18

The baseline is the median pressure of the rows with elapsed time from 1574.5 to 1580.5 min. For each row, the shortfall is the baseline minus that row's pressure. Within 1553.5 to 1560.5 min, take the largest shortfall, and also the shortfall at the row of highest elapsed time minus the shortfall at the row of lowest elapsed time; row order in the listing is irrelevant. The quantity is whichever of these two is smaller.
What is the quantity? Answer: -7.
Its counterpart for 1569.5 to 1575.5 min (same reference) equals -4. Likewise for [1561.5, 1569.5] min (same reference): -4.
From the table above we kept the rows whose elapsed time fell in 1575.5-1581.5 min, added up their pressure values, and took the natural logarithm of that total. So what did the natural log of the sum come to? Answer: 5.08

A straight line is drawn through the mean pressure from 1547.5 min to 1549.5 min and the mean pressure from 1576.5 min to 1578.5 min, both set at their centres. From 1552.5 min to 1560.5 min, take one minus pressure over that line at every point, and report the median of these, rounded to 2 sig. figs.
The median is 0.11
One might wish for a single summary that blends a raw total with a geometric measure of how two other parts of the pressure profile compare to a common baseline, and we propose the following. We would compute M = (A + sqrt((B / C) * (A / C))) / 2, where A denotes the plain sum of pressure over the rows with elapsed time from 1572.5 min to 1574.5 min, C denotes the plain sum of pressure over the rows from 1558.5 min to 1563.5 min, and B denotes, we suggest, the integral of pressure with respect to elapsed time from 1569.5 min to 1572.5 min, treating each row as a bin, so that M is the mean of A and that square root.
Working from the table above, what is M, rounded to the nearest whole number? 24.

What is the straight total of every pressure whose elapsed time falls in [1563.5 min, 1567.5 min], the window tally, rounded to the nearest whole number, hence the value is 93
